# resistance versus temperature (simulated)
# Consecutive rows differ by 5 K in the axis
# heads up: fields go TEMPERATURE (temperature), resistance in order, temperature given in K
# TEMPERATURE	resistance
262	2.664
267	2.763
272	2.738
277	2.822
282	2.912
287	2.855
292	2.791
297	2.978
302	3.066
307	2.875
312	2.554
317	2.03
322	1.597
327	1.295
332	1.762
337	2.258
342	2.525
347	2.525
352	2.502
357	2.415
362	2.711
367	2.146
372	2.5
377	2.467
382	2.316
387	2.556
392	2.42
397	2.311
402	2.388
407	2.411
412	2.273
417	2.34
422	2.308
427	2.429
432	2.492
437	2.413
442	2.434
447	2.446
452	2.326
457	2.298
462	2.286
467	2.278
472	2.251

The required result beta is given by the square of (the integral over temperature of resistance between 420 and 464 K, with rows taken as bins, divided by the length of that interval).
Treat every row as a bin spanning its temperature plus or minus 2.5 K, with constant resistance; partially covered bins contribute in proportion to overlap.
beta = 5.7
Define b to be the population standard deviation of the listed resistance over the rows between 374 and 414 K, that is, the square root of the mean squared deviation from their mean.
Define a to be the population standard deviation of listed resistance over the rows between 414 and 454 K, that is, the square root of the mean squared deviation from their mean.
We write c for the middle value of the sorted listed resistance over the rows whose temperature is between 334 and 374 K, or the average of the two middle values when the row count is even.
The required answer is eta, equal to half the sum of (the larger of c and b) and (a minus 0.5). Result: 1.03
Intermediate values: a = 0.062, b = 0.087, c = 2.5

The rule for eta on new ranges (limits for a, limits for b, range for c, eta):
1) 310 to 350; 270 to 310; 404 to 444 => 1.18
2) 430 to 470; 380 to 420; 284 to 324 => 1.20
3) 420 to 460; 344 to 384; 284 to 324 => 1.20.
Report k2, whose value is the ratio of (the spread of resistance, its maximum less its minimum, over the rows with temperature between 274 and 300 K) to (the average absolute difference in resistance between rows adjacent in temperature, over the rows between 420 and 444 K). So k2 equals 2.6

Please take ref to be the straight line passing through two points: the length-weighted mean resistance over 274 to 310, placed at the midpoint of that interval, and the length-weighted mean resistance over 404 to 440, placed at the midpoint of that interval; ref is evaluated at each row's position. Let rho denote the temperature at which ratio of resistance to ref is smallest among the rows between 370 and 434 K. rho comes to 382 K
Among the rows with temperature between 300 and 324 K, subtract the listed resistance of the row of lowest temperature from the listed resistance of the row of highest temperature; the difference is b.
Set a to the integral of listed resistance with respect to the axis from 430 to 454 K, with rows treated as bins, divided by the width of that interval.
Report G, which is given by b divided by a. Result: -0.61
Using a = 2.42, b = -1.5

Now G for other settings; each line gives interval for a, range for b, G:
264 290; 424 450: 0.01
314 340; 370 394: -0.04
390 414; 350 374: 0.00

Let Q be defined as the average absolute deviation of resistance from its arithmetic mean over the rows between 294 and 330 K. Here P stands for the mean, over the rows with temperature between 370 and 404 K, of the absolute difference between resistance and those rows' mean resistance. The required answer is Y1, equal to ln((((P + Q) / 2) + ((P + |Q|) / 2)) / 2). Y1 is -1.09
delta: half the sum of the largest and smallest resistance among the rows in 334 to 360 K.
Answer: 2.39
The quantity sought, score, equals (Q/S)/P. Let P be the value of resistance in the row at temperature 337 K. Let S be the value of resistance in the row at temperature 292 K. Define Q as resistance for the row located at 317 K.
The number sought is 0.32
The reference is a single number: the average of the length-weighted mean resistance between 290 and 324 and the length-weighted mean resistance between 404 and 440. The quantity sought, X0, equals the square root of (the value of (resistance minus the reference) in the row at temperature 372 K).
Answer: 0.2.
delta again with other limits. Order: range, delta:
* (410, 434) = 2.38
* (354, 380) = 2.43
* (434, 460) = 2.37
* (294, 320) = 2.55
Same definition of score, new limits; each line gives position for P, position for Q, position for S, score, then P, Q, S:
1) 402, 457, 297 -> 0.32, 2.388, 2.298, 2.978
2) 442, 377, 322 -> 0.63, 2.434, 2.467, 1.597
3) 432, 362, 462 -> 0.48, 2.492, 2.711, 2.286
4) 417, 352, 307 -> 0.37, 2.34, 2.502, 2.875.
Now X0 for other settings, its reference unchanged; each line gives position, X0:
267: 0.5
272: 0.5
